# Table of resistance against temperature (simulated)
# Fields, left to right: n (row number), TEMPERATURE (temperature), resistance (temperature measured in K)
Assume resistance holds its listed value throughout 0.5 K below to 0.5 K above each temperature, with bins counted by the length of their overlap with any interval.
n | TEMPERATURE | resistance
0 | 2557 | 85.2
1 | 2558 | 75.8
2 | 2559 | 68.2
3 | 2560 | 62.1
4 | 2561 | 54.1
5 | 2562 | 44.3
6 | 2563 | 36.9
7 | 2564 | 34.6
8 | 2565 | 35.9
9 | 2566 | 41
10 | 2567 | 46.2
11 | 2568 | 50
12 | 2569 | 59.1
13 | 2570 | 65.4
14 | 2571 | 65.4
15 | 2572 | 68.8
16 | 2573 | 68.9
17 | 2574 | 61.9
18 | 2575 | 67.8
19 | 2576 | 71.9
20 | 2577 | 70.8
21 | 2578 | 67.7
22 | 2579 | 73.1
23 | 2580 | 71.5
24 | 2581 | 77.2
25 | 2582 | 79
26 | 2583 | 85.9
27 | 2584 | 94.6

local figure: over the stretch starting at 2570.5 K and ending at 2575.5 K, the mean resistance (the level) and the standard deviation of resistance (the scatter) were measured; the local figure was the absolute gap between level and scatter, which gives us 64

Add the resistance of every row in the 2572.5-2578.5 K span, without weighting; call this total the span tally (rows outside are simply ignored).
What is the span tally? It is 409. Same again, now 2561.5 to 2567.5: 239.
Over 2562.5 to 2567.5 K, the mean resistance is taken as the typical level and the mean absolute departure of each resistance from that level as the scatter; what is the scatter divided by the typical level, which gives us 0.10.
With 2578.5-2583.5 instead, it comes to 0.05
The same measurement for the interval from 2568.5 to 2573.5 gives 0.04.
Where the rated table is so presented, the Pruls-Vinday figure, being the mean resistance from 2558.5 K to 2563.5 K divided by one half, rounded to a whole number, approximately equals 106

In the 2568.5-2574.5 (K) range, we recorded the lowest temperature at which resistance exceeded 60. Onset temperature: 2570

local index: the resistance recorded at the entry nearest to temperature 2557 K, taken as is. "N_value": 85.2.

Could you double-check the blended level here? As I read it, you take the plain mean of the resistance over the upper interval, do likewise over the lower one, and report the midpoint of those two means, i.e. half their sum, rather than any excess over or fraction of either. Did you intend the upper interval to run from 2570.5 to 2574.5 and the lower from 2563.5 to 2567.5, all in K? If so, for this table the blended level 53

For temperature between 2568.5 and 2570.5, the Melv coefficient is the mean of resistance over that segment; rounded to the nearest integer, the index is 62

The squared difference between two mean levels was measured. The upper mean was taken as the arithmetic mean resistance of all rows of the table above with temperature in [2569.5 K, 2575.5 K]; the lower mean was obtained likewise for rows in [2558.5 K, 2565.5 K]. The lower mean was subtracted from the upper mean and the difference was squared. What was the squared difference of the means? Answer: 337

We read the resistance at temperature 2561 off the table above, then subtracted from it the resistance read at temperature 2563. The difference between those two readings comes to 17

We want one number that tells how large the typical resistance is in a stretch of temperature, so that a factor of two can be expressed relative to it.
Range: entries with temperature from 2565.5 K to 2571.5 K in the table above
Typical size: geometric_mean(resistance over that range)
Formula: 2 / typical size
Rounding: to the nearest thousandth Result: 0.037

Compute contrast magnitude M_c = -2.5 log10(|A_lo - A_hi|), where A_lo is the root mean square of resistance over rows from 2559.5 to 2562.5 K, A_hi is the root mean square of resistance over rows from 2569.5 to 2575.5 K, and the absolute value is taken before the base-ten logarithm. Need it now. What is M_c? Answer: -2.74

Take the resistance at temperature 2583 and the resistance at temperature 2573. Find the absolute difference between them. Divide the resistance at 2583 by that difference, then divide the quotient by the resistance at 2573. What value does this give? 0.07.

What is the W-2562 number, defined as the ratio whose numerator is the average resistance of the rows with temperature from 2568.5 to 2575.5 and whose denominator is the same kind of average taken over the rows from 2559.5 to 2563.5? 1.32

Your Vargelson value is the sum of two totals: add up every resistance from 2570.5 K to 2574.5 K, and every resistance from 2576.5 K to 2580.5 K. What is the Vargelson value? 548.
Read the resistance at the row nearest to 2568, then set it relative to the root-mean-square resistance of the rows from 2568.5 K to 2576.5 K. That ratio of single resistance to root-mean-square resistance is 0.75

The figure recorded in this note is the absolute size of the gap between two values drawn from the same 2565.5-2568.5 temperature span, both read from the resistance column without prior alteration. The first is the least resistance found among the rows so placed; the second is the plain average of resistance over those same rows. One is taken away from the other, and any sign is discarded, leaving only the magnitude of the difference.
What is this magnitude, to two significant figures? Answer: 4.7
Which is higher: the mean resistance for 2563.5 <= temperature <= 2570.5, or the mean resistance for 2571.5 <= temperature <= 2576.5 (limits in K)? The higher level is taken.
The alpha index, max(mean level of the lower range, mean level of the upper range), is 67.9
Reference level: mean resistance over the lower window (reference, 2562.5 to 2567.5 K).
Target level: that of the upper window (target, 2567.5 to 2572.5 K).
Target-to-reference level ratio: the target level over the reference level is 1.59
